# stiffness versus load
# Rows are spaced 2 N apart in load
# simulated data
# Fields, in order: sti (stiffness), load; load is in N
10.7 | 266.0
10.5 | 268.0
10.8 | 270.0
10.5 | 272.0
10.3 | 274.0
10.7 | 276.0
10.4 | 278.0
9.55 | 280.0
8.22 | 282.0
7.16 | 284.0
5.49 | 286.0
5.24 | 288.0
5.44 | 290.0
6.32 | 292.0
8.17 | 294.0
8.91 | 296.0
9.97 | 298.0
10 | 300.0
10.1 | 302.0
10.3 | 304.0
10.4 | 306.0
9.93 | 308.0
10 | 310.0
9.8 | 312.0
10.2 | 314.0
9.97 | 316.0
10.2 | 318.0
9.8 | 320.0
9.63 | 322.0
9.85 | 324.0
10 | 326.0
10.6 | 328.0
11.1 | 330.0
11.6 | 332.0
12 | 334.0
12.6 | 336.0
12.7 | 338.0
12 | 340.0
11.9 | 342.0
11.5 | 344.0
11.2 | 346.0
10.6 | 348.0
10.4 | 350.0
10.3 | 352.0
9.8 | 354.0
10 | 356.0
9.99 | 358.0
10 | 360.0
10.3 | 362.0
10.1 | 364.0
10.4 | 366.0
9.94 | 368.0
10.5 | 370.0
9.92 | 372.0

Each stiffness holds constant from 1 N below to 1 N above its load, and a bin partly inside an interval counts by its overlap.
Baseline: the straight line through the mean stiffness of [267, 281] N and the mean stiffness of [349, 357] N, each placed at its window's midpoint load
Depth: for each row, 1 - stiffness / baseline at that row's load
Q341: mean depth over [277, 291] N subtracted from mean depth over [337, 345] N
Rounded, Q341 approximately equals -0.47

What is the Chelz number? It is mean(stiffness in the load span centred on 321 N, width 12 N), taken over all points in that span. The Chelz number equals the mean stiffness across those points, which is 9.9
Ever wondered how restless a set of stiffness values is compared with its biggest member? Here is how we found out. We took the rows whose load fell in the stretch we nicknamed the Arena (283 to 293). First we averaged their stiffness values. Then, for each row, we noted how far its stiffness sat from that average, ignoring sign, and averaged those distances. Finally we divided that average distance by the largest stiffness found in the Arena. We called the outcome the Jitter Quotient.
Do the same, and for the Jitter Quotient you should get 0.091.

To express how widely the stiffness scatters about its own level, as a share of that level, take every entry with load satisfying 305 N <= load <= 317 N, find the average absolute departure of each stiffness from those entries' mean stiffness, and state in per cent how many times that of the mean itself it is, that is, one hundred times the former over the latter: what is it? 1.7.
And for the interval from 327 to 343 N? 4.5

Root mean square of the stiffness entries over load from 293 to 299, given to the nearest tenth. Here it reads 9.0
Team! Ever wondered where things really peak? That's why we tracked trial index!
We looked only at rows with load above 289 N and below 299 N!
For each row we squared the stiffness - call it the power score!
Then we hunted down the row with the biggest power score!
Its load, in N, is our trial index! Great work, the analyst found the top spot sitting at 298.0 N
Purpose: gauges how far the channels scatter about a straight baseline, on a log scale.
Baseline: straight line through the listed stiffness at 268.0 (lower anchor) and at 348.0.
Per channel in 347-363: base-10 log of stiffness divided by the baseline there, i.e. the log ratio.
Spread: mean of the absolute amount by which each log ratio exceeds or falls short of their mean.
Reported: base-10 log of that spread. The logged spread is -2.0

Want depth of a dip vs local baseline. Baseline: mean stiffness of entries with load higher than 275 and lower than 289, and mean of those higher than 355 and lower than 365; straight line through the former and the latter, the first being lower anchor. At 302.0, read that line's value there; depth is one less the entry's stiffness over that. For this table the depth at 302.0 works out -0.17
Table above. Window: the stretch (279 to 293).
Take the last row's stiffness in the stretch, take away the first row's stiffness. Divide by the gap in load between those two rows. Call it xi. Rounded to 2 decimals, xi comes -0.27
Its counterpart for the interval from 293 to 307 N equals 0.19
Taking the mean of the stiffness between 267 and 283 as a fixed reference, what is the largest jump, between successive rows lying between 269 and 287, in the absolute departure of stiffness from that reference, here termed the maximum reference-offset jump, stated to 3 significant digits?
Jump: 1.67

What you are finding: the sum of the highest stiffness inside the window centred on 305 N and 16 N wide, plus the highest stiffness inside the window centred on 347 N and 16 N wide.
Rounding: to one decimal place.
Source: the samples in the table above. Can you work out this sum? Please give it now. 22.4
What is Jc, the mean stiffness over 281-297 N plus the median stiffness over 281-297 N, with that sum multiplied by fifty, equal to 680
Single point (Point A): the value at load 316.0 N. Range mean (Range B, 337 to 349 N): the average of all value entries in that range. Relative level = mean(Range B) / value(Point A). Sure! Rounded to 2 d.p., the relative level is 1.17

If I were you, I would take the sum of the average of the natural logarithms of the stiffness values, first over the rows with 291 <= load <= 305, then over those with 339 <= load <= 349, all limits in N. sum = 4.63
